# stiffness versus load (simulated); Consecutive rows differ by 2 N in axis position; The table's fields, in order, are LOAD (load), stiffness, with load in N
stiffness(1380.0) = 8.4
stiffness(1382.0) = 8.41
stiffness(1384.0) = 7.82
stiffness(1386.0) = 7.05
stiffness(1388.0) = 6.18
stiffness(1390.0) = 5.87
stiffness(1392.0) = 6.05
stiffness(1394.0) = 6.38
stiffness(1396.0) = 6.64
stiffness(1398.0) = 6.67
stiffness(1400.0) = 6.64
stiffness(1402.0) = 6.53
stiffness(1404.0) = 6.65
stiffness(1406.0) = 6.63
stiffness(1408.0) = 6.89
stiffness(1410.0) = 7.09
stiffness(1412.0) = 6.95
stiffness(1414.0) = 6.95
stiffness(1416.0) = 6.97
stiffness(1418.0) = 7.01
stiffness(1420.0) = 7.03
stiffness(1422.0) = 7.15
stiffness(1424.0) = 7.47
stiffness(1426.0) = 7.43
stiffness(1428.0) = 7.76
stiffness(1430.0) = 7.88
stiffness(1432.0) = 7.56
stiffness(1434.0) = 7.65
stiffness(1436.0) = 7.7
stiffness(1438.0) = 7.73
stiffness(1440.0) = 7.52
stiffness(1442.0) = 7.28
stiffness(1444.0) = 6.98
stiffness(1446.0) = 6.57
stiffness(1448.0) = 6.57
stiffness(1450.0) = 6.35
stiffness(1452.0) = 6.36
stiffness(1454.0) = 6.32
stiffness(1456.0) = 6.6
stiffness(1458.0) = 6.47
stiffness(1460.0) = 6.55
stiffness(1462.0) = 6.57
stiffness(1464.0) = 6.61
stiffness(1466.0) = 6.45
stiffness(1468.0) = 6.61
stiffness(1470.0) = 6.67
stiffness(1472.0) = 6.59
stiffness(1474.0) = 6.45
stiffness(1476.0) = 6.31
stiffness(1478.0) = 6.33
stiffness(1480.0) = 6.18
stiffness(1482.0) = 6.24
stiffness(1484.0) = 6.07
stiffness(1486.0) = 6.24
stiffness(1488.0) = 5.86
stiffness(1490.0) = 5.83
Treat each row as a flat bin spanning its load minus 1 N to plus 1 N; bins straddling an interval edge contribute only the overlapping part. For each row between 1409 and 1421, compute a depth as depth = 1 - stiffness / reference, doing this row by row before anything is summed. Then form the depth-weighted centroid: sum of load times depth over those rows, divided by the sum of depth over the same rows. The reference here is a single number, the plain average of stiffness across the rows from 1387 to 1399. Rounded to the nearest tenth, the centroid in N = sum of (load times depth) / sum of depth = 1415.0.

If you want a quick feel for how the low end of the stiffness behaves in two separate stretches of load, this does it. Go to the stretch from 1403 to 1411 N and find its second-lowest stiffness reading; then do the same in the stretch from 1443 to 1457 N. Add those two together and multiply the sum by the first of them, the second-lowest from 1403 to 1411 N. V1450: 86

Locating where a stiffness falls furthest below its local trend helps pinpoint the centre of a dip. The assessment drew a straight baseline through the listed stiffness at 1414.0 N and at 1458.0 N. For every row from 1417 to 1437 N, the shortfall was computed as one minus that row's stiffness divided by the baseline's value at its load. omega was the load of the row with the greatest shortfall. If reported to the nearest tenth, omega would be 1418.0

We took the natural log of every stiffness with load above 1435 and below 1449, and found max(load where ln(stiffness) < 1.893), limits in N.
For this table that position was 1448.0 N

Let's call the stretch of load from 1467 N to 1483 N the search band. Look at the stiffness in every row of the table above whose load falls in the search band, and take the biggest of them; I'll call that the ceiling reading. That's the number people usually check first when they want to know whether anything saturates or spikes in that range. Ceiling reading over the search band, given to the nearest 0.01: 6.67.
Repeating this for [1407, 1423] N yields 7.15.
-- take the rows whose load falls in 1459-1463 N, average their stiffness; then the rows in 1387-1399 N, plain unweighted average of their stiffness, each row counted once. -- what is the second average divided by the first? 0.96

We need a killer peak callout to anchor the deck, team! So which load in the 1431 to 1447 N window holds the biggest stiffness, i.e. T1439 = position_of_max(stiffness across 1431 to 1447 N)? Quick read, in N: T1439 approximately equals 1438.0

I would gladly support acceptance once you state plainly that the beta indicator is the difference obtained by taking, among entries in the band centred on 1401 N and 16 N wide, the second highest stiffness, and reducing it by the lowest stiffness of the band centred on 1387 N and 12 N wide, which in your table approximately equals 0.80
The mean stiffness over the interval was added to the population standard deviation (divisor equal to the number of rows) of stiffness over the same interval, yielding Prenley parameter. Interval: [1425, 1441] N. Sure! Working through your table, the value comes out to 7.8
